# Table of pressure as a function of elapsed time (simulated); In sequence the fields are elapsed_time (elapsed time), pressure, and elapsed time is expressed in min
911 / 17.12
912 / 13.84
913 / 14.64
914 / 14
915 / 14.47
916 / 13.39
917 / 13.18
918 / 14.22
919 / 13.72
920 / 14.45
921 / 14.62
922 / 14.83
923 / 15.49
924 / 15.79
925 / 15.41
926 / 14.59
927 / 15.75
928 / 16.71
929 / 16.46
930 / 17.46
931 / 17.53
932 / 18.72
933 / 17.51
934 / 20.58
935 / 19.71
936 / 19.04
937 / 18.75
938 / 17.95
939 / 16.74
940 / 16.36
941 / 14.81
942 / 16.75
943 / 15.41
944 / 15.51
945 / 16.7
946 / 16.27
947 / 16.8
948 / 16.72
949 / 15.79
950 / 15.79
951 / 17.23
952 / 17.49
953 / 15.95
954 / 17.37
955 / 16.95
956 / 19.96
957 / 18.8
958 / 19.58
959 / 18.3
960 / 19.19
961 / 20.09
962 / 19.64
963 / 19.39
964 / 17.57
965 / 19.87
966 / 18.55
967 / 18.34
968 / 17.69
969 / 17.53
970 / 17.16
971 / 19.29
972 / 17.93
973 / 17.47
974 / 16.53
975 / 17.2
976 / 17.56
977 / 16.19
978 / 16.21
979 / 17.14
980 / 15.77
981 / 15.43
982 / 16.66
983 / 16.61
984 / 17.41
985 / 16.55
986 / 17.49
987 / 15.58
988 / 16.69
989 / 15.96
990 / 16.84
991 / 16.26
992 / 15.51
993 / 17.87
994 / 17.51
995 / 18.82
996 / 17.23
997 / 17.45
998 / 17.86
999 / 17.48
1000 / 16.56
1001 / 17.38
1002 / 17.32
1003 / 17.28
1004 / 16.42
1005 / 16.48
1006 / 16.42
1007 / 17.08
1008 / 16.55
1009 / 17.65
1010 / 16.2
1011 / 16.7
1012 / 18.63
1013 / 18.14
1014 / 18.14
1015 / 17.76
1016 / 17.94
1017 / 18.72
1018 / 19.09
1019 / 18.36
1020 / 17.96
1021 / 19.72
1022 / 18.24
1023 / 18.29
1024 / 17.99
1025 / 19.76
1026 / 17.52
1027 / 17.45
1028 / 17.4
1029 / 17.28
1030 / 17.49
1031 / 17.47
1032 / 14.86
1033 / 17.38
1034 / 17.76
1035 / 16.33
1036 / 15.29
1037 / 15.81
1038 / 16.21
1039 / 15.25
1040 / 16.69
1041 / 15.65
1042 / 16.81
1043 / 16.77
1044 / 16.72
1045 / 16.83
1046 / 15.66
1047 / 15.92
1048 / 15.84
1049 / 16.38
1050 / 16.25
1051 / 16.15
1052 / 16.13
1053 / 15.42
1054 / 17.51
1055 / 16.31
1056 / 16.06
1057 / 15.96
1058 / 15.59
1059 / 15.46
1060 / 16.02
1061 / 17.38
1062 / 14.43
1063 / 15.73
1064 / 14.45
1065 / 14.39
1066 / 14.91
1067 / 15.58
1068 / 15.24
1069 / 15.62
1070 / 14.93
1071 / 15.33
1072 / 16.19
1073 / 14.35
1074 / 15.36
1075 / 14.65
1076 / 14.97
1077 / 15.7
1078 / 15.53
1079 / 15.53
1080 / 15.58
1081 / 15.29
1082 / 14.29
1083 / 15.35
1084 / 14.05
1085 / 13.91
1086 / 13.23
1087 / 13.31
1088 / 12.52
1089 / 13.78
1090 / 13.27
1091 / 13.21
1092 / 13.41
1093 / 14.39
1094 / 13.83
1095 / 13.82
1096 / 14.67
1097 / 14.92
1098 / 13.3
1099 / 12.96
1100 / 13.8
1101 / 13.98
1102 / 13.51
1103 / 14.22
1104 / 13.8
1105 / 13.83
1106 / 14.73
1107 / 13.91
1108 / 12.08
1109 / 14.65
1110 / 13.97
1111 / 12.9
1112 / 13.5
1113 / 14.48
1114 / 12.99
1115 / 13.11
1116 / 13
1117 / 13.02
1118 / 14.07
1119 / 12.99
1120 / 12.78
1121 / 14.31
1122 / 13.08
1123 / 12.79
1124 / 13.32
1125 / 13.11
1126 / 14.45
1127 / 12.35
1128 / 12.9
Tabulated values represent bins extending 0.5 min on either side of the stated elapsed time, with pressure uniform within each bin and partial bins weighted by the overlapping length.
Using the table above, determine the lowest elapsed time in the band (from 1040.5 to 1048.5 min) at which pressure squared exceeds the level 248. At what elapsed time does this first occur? 1042 min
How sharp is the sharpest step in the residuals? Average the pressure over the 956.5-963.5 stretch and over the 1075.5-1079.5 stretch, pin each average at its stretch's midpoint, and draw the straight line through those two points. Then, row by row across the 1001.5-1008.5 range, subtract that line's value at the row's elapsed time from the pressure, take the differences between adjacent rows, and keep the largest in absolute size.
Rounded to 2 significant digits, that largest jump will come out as 0.83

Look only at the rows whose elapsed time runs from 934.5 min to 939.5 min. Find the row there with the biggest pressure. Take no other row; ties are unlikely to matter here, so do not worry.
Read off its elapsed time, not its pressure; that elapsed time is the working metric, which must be 935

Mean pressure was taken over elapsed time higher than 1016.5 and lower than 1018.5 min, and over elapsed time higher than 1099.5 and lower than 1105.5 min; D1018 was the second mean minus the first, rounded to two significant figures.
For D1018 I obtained -5.0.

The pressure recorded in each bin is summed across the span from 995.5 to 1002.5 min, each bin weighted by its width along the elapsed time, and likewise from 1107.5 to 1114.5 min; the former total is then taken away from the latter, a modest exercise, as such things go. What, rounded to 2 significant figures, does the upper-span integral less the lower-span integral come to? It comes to -27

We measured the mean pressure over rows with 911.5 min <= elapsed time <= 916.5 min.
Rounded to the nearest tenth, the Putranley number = 14.1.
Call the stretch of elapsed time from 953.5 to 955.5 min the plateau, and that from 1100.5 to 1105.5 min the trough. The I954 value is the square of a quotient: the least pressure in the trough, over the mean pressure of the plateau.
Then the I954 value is 0.62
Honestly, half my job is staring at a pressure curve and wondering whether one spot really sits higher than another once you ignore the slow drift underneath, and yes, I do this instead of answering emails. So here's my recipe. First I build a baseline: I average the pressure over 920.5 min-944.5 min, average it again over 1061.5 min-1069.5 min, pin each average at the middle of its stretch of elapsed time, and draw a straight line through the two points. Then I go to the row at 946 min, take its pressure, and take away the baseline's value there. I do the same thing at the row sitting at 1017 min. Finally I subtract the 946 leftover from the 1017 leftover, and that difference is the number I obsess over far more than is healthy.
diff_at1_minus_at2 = 3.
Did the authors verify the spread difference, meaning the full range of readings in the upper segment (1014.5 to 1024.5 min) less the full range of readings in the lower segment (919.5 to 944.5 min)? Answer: -4.2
